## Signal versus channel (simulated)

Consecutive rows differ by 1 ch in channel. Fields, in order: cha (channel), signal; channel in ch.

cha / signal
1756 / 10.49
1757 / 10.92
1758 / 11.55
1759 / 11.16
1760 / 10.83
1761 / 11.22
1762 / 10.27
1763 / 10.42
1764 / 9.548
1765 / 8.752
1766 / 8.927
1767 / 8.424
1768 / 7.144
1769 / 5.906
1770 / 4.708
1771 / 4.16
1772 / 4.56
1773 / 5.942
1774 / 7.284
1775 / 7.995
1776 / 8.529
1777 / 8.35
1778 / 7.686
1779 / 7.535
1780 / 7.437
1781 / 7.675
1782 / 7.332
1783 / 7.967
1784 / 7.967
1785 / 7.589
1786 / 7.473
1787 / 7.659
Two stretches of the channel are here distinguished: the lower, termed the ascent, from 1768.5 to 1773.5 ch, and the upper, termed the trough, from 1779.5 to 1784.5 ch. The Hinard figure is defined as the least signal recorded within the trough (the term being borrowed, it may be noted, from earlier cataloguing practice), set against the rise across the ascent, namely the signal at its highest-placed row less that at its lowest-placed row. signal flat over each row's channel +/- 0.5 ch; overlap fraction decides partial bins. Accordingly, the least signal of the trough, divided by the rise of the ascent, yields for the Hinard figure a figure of 204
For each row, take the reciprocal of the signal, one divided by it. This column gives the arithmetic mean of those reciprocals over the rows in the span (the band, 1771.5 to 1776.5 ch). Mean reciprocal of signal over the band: 0.15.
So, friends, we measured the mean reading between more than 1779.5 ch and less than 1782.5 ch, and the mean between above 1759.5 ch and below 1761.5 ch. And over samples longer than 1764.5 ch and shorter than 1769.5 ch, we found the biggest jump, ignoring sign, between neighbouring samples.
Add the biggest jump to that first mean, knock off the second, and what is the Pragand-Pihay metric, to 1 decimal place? -2.3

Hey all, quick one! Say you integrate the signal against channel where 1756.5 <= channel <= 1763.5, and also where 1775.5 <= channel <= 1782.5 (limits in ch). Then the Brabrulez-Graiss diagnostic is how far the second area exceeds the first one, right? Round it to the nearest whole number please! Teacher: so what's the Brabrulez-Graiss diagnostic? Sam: -22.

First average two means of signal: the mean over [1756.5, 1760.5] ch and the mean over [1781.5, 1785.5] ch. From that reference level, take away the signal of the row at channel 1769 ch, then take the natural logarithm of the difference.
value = 1.3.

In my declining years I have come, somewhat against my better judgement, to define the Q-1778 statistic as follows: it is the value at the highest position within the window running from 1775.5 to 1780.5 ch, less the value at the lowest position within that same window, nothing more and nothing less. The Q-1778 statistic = -1.1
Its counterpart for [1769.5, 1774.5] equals 2.6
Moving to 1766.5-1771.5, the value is -4.3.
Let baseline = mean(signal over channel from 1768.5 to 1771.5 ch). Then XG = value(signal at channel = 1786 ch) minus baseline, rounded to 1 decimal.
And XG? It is 2.5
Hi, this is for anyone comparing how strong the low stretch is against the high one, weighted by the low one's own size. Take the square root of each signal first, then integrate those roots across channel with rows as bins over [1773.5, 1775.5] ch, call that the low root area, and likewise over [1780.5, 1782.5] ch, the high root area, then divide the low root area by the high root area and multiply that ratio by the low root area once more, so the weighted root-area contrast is 5.6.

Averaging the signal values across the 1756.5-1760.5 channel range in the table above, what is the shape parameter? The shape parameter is 11.1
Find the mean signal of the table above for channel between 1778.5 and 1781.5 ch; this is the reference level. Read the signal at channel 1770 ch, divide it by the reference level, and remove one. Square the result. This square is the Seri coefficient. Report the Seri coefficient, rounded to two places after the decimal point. 0.14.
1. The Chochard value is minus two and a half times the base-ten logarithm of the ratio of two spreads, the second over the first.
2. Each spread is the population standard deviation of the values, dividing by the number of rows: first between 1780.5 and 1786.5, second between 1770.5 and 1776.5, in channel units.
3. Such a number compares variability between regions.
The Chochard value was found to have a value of -2.1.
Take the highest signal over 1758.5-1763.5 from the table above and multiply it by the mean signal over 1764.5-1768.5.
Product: 93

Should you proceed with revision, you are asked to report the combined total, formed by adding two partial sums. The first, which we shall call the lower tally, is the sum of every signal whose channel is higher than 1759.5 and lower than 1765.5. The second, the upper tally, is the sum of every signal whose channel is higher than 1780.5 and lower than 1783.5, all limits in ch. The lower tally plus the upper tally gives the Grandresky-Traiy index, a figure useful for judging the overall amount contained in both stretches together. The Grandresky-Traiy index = 84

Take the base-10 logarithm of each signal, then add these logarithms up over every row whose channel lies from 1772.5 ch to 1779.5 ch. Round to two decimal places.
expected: 6.15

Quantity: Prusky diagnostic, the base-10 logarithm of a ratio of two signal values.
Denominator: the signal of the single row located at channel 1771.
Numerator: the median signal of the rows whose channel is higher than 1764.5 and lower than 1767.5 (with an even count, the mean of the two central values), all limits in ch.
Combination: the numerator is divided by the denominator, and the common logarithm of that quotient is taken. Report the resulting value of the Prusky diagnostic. 0.32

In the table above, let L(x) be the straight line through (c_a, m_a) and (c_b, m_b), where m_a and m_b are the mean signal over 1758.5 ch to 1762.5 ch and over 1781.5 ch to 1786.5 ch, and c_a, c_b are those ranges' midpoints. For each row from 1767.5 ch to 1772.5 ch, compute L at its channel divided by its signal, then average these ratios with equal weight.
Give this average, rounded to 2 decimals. 1.87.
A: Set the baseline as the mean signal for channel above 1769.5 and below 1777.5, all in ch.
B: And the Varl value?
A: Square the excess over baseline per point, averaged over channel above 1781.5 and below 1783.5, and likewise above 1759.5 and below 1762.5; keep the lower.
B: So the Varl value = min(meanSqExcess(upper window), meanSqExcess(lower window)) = 1.56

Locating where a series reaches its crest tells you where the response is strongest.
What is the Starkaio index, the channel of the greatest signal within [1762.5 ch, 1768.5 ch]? 1763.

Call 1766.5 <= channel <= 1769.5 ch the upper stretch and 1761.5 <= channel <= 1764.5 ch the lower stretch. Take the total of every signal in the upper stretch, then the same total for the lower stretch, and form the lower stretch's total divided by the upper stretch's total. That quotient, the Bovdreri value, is 1.4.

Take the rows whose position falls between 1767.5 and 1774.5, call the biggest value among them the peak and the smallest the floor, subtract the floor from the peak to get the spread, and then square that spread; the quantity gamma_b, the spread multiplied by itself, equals 10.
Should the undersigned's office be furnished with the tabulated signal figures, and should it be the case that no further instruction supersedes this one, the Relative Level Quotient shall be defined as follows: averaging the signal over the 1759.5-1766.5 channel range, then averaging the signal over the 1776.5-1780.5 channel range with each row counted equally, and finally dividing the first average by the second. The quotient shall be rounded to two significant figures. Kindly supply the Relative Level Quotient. 1.3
